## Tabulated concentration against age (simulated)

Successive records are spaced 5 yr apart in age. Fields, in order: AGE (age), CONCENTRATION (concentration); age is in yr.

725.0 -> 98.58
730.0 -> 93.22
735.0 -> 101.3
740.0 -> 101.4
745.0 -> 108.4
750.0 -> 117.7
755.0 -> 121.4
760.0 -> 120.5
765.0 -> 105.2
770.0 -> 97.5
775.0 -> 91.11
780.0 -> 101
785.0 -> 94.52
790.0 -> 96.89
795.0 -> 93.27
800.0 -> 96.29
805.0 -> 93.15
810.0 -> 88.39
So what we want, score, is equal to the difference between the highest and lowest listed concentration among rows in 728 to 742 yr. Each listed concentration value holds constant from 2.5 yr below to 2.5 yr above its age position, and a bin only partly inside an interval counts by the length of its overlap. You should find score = 8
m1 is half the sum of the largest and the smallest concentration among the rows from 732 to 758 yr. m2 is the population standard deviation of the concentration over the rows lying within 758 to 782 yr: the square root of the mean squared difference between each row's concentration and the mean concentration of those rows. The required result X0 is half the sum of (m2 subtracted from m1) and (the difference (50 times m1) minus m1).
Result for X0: 2779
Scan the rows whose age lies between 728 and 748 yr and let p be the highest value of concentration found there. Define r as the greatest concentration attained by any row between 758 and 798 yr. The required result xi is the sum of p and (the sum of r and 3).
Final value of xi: 232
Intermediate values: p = 108.4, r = 120.5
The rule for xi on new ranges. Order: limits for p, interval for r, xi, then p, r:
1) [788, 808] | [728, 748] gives 208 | 96.89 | 108.4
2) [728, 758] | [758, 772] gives 245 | 121.4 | 120.5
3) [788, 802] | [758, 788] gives 220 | 96.89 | 120.5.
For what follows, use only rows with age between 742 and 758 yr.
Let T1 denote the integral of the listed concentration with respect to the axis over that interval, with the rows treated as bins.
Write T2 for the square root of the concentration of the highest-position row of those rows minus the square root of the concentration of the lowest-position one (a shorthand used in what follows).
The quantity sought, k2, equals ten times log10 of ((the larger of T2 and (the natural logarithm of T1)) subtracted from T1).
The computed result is 32.65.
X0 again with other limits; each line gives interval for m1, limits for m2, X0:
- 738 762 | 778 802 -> 2784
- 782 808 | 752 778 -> 2369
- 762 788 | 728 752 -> 2450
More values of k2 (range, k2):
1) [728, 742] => 31.38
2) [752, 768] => 32.64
